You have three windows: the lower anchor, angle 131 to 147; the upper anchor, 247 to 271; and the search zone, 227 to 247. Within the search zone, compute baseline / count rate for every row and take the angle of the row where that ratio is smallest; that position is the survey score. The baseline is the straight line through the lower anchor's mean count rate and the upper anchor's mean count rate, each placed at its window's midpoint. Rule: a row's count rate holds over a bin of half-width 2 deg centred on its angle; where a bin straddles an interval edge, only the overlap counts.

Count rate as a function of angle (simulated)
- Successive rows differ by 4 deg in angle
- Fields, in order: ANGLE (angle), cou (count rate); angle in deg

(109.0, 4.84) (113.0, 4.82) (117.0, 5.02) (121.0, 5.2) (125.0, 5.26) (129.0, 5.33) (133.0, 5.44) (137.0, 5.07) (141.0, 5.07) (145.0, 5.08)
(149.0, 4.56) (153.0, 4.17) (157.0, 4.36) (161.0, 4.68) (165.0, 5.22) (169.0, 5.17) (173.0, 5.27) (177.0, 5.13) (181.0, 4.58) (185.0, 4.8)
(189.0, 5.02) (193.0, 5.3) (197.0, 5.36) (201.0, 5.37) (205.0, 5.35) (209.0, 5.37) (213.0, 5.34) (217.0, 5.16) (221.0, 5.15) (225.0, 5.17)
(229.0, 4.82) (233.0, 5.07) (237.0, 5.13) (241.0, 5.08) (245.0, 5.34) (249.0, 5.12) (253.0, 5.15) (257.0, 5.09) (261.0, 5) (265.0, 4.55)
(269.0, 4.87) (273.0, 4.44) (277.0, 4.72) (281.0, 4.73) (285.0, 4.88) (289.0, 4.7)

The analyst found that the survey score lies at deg 245.0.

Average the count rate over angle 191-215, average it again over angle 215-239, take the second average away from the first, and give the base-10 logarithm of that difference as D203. -0.58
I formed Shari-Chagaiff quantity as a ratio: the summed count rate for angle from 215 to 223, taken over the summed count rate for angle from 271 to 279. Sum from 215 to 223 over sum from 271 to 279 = 1.13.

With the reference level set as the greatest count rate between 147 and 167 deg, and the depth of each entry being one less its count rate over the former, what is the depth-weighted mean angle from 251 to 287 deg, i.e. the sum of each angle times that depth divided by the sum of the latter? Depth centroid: 272.2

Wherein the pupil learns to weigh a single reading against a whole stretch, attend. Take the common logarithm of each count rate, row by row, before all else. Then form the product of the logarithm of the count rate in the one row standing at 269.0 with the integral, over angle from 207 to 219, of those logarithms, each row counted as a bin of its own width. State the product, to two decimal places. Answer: 5.97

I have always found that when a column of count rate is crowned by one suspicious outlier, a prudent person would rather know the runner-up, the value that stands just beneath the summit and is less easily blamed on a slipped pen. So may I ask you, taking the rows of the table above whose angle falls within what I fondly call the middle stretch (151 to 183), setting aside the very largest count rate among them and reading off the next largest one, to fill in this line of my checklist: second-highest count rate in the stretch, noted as 5.22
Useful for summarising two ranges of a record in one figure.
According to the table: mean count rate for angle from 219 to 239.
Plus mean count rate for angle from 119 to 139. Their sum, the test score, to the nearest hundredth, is 10.33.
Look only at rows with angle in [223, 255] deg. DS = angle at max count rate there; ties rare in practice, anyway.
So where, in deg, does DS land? 245.0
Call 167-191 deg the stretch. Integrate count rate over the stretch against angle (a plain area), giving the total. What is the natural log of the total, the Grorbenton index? 4.79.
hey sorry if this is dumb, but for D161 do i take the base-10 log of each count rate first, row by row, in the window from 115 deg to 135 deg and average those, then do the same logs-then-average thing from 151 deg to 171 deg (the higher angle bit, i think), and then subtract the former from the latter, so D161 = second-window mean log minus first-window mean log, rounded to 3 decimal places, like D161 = -0.048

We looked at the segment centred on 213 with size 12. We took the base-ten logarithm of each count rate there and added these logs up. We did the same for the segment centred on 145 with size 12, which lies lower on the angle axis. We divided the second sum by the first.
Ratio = 0.95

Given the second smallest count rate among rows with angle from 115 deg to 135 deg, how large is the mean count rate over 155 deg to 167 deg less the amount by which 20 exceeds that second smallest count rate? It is -10.0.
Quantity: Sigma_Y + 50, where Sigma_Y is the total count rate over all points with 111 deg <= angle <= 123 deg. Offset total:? 65.0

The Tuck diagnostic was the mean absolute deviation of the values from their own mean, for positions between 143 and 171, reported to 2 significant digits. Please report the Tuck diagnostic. 0.35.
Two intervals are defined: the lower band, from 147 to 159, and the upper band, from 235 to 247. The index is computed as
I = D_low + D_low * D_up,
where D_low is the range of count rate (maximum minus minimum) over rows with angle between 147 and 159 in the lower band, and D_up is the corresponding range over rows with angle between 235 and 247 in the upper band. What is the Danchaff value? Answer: 0.5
